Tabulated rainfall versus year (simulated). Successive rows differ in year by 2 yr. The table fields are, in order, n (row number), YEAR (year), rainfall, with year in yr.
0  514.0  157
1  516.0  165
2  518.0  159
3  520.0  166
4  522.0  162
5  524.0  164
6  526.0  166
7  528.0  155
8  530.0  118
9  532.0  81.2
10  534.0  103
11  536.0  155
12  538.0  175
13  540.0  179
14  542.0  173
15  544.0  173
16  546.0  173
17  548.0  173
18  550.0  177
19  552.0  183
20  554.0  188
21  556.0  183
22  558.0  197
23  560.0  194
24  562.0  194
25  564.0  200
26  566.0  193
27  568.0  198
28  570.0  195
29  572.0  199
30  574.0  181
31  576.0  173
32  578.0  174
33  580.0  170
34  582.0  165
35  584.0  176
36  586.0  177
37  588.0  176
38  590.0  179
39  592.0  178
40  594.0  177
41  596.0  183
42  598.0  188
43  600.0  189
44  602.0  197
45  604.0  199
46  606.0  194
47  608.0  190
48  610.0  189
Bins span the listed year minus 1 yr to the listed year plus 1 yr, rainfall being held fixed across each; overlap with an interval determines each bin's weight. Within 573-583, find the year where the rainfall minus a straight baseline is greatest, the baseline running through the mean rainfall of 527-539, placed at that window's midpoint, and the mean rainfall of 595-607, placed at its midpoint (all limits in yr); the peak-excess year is 574.0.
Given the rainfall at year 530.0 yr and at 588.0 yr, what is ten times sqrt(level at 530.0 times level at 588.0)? 1441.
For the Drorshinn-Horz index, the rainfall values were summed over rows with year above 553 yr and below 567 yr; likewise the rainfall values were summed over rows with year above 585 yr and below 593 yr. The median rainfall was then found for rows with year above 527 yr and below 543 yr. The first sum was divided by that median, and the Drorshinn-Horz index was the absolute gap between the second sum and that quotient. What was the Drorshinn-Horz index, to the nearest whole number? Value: 701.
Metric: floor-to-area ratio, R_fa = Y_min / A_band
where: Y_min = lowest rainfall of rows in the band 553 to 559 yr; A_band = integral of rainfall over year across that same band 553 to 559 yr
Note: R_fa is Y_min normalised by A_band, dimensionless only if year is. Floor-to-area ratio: 0.161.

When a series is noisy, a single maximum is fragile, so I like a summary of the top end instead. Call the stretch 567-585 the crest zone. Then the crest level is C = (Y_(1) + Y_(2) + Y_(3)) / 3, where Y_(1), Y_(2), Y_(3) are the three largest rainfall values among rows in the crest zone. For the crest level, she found 197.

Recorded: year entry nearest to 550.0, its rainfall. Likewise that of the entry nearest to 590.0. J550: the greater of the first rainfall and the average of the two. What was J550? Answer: 178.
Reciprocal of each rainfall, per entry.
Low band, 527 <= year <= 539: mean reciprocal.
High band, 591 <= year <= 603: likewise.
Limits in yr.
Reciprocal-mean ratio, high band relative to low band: 0.66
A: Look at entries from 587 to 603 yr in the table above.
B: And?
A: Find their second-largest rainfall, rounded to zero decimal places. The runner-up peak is 189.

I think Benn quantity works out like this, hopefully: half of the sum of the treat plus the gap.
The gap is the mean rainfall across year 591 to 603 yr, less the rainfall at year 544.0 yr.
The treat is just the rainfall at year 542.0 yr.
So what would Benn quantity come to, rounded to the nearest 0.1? 92.7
